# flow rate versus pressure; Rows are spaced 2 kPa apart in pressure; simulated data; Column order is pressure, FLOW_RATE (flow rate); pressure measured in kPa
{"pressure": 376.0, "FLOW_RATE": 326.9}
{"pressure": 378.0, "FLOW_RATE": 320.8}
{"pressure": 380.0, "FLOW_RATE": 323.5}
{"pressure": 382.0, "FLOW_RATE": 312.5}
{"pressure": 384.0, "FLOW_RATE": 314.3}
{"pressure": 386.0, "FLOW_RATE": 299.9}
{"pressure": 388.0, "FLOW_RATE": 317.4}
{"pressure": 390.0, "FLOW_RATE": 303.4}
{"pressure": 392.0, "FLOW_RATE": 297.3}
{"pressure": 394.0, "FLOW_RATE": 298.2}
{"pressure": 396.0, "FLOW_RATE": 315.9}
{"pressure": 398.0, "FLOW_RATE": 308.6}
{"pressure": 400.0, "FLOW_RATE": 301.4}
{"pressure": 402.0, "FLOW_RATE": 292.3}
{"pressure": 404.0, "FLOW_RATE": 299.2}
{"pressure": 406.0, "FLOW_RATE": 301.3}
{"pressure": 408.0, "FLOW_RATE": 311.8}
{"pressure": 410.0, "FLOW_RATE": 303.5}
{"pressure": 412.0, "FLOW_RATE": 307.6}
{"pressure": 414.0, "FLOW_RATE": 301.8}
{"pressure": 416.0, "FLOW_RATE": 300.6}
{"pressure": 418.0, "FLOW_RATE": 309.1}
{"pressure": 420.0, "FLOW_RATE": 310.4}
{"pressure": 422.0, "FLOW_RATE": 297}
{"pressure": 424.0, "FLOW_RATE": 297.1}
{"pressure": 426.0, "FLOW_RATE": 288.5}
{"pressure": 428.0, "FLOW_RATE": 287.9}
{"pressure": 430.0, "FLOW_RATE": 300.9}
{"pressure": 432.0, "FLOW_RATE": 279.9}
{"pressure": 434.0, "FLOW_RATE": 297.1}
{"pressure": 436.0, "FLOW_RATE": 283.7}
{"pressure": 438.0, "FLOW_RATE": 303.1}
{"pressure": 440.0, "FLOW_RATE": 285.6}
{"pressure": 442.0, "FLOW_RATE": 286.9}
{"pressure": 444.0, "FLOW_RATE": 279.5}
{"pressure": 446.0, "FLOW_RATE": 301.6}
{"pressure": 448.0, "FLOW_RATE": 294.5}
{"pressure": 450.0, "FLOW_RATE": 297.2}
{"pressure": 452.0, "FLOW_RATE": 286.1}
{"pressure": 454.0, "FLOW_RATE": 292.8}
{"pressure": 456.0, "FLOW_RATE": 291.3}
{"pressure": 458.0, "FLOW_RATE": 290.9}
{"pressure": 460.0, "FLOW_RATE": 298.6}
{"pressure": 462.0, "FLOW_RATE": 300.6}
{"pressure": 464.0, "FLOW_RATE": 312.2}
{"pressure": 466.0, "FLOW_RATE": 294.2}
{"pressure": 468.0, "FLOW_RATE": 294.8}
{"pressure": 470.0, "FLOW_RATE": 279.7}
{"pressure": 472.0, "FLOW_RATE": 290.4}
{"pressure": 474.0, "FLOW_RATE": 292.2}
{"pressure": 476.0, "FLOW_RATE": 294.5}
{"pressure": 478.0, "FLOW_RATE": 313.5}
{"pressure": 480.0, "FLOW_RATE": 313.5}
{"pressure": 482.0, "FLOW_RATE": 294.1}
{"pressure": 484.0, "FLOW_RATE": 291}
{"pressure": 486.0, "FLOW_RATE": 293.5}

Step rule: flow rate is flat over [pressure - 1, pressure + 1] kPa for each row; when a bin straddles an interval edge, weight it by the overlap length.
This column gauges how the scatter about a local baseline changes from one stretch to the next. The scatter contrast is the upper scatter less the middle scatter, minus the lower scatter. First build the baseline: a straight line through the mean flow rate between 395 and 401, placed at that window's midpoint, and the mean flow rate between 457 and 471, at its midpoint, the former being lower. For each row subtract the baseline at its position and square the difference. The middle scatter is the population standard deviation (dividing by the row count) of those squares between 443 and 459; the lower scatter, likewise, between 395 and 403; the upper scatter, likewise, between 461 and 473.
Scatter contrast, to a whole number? -110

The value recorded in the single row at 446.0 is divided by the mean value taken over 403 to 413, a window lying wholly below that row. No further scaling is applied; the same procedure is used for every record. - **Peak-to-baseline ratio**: 0.99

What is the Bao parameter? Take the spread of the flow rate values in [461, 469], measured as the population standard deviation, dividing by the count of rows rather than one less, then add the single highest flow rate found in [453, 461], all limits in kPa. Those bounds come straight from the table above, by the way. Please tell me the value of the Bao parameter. 306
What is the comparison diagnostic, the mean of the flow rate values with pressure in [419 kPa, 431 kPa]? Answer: 297.0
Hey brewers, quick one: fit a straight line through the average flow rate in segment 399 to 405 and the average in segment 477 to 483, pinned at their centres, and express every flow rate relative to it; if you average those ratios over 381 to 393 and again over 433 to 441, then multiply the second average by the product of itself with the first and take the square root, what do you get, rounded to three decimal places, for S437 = 0.987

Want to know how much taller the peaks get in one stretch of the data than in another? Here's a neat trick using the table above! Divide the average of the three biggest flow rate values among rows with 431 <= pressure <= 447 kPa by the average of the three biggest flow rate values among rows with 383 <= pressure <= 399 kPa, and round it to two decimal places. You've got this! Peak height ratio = 0.95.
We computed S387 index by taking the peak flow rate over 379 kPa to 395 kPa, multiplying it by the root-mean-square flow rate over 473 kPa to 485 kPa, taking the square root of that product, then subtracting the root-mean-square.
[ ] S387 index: 12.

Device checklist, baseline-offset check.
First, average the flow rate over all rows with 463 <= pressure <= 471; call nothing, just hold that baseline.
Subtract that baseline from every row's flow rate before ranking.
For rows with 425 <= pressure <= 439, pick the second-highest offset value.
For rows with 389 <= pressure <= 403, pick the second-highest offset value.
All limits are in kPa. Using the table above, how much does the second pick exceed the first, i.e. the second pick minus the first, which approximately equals 7.7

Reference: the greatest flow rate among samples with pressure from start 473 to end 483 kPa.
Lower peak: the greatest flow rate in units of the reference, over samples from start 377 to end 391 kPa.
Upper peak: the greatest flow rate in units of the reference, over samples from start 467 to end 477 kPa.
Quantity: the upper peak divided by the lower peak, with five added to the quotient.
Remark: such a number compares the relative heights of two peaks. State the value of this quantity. 5.91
